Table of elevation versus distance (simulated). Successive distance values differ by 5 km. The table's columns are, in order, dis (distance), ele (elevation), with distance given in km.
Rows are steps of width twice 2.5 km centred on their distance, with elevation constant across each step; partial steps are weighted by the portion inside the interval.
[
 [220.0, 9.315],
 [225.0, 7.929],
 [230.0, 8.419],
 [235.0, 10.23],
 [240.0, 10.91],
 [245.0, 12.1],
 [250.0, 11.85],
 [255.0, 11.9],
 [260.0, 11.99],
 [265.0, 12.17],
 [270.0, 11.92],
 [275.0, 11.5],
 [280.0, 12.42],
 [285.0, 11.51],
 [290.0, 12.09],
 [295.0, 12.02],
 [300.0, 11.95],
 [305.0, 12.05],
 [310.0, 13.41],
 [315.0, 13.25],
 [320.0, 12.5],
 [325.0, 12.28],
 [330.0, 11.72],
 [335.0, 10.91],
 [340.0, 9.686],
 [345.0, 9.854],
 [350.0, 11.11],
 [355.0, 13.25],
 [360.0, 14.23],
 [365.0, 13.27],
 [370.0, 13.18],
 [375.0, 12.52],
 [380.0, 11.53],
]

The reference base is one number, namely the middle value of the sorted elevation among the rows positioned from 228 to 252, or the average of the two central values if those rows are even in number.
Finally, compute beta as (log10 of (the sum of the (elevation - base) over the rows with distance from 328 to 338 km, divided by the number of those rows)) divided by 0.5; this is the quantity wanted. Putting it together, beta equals -0.8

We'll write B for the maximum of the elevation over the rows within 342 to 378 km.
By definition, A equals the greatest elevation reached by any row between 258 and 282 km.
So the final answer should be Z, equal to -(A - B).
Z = 1.8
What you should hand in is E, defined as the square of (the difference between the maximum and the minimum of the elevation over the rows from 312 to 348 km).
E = 13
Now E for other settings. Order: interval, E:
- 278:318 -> 4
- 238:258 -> 1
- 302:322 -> 2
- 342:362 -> 19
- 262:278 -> 0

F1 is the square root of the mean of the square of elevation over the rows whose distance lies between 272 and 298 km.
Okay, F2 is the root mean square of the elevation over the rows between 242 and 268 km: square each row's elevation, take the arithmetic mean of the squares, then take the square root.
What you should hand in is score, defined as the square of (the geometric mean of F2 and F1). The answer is 143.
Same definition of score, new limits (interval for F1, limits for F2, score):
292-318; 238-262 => 148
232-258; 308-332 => 144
